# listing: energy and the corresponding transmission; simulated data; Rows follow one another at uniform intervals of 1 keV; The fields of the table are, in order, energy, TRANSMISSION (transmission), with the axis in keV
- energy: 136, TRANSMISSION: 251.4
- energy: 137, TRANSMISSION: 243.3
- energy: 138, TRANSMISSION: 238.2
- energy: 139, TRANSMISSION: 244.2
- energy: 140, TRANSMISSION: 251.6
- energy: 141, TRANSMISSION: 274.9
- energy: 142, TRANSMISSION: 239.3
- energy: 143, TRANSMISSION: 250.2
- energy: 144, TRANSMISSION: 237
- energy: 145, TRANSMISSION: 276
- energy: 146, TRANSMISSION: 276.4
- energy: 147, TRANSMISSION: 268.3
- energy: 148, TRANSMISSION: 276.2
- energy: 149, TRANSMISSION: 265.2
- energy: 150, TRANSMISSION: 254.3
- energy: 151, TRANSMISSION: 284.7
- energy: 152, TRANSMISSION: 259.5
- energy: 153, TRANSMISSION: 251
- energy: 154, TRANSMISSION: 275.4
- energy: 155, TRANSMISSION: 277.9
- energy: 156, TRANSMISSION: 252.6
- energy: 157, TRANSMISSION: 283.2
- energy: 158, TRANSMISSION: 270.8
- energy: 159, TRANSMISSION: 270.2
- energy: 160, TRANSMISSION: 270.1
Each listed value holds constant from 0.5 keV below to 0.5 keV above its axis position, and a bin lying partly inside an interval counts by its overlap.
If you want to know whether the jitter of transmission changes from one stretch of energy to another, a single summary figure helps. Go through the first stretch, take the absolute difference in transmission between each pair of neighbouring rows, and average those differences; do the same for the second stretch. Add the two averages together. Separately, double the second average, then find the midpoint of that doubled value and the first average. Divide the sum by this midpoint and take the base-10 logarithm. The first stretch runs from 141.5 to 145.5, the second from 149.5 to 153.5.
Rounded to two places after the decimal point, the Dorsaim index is 0.12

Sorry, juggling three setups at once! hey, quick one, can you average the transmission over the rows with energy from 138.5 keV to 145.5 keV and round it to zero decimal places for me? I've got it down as 253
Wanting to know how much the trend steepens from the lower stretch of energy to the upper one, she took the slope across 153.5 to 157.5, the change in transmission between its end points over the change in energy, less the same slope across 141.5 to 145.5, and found -9.6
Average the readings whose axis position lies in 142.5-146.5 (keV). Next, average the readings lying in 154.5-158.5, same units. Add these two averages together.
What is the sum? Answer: 531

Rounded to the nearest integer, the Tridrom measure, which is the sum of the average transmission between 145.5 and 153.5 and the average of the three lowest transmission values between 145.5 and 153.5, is 522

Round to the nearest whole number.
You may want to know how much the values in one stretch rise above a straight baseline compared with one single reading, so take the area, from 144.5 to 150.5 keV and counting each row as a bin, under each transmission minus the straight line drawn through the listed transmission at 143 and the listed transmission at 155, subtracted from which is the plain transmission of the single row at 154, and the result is -223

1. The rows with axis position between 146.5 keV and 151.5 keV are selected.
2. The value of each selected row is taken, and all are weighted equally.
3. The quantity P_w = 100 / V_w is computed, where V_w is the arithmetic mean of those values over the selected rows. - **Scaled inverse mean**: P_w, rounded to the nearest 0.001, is 0.371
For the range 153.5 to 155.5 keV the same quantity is 0.361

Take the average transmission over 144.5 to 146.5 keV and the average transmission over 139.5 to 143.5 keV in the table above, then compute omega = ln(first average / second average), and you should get 0.084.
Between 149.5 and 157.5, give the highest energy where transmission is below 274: 156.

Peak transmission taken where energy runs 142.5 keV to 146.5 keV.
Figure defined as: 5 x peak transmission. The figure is 1382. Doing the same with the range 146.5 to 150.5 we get 1381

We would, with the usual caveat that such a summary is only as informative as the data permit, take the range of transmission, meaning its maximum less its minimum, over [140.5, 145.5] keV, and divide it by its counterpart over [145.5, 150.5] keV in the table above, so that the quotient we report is 1.76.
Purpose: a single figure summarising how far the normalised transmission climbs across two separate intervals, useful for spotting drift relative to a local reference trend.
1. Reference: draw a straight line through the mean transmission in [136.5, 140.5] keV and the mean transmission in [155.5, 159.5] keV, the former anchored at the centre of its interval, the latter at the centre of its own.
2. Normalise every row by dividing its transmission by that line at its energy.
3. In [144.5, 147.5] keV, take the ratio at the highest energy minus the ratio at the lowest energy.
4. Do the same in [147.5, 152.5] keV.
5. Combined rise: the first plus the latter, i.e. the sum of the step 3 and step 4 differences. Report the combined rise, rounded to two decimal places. -0.13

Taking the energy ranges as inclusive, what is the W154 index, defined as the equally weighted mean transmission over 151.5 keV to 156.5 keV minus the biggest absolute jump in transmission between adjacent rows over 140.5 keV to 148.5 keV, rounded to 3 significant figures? 224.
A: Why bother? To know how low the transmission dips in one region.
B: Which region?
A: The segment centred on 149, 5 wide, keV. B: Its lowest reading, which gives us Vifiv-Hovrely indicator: 254.3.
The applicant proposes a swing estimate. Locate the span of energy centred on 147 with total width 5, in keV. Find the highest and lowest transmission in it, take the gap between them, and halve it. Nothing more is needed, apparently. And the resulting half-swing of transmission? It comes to 5.6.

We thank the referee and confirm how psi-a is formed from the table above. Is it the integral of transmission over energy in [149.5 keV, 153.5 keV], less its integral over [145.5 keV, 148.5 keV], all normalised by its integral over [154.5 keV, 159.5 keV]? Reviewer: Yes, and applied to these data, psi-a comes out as 0.2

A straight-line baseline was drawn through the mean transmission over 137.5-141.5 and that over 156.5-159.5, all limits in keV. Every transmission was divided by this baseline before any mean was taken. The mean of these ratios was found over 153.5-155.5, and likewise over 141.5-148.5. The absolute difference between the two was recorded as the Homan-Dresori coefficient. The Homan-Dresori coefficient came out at 0.017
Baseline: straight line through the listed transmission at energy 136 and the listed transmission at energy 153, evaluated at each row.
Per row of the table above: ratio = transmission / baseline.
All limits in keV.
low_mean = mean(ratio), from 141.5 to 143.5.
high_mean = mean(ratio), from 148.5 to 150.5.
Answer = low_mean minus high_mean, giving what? -0.060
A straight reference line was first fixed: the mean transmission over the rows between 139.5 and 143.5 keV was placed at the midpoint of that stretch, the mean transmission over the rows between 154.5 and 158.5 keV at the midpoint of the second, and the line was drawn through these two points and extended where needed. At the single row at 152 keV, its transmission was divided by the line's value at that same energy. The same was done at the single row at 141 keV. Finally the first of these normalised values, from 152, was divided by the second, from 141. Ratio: 0.899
